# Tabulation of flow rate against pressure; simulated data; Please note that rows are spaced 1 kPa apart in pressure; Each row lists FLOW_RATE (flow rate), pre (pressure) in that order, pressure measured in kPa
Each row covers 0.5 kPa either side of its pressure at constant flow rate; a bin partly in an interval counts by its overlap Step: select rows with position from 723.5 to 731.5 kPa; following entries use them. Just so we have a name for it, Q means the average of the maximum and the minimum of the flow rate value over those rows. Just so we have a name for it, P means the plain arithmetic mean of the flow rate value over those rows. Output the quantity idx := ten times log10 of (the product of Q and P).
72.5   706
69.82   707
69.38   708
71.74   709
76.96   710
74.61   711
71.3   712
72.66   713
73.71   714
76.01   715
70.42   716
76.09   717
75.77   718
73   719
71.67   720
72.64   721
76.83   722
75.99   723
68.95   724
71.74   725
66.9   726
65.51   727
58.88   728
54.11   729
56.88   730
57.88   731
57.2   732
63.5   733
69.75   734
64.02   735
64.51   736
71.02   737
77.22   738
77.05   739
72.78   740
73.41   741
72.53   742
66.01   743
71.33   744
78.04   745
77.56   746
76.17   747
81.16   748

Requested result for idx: 36.0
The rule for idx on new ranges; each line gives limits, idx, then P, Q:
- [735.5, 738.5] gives 37.0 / 71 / 71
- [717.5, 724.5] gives 37.3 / 74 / 73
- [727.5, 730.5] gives 35.1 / 57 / 56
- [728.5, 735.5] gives 35.7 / 60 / 62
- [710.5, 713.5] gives 37.3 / 73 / 73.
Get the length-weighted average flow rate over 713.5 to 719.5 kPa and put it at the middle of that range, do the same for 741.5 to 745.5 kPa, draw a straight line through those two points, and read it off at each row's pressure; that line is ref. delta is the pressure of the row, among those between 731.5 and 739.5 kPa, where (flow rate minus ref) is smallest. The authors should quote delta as 732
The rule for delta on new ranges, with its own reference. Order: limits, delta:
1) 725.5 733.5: 729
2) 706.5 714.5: 708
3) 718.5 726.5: 726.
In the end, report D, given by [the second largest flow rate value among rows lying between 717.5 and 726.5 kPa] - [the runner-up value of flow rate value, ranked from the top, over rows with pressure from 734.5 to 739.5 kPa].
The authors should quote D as -1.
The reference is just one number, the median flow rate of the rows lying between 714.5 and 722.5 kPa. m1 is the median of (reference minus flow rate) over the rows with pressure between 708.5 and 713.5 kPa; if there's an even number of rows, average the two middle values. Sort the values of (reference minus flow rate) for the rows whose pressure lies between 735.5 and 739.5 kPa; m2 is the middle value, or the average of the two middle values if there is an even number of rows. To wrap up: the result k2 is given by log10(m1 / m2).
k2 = 0.7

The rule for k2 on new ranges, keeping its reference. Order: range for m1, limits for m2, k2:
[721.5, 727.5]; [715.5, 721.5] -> 0.4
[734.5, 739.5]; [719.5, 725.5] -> 0.2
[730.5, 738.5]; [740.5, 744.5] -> 0.6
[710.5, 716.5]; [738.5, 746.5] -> 0.0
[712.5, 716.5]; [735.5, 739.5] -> 0.5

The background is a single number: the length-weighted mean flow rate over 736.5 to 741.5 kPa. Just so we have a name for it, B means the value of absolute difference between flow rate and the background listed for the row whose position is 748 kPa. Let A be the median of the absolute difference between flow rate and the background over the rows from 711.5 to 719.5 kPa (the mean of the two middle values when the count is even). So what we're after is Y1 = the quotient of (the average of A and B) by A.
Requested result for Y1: 2.5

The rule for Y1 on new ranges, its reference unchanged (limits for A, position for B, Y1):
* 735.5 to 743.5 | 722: 0.9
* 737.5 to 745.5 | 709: 1.0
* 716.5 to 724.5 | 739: 1.3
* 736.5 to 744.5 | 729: 4.1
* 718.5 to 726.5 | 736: 2.4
